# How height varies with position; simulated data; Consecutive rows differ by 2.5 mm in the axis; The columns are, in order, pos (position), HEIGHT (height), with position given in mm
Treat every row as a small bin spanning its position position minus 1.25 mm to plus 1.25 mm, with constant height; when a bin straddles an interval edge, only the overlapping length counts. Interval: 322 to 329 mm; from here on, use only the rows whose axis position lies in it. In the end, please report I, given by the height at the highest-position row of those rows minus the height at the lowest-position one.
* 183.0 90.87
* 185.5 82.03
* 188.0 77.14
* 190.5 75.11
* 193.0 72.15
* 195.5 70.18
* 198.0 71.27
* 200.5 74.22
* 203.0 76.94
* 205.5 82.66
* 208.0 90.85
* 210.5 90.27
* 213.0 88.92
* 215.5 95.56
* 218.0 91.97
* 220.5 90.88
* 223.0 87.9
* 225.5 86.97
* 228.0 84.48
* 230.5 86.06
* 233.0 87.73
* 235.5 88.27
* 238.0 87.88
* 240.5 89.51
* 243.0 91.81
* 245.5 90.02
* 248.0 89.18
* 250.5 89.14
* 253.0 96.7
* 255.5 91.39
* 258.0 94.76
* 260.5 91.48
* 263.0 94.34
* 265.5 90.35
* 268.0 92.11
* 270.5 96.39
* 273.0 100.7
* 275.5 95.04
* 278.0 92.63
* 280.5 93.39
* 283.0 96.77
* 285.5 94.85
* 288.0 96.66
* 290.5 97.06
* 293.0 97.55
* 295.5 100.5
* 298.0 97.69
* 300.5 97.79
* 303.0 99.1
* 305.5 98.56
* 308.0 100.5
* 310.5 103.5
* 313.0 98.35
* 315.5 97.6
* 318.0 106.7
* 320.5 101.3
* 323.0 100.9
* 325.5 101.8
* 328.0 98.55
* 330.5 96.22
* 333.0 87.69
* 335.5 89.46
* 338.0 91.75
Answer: -2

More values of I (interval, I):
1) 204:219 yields 9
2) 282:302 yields 1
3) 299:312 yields 6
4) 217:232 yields -6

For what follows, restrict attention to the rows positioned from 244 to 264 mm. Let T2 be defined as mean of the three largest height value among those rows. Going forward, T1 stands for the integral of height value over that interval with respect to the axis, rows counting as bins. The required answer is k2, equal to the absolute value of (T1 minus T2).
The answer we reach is 1747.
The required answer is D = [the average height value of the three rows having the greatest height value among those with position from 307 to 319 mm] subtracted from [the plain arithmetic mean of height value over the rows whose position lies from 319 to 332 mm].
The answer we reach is -4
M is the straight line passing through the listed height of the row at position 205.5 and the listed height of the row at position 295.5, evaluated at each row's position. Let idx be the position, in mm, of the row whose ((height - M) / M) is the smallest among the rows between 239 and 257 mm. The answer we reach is 250.5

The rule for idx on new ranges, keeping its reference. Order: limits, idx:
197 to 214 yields 198.0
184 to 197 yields 195.5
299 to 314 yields 313.0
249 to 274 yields 265.5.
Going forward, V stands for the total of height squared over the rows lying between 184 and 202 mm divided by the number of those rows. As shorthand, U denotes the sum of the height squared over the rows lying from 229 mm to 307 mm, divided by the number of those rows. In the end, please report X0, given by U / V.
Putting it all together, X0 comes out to 1.6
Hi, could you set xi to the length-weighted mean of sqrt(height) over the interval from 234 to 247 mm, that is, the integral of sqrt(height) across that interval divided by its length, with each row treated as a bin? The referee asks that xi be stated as 9.46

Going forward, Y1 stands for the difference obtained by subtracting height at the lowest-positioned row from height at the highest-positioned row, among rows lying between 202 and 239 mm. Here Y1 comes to 11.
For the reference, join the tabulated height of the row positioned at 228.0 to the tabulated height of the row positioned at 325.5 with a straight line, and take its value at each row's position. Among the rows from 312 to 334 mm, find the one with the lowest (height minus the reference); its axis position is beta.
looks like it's 333.0 mm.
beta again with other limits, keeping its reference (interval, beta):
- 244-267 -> 265.5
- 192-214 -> 195.5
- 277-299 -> 278.0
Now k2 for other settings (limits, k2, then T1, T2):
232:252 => 1696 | 1786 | 90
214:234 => 1686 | 1779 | 93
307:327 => 1922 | 2026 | 104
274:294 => 1814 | 1911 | 97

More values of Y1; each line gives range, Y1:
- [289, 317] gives 1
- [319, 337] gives -12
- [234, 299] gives 9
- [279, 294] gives 4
